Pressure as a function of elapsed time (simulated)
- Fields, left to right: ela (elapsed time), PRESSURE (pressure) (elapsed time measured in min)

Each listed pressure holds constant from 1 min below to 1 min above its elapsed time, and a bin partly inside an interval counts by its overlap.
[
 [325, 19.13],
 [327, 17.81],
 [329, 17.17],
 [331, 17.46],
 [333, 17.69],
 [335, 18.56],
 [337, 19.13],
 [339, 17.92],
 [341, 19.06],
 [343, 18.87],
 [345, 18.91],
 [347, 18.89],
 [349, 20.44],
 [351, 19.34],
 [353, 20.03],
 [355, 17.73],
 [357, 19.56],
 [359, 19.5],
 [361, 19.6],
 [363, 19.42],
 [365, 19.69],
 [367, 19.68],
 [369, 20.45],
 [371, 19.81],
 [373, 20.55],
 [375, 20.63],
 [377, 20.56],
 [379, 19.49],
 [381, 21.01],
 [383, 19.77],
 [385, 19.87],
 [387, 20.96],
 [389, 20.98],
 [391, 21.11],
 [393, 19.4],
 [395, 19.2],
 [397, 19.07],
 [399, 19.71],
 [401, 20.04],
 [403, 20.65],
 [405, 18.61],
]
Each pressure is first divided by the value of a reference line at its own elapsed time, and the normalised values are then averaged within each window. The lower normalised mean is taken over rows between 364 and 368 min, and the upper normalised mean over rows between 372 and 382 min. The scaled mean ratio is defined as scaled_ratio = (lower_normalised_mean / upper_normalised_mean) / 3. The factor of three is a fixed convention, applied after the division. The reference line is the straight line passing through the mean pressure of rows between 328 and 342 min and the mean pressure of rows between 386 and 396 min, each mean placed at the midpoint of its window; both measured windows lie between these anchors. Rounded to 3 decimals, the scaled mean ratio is 0.328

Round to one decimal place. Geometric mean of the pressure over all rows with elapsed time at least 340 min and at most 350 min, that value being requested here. 19.2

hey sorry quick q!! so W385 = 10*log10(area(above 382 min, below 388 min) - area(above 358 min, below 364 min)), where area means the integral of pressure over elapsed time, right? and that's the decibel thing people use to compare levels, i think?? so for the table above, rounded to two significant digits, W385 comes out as 6.2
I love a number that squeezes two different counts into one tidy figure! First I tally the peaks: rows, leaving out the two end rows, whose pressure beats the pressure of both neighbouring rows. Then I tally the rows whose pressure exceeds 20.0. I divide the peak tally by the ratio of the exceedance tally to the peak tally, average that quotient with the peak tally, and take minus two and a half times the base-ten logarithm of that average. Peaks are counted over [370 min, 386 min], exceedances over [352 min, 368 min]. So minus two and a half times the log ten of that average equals -1.2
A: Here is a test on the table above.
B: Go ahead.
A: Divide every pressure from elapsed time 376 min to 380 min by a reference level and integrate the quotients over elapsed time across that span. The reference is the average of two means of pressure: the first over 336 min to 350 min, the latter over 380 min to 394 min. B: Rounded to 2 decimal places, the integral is 4.06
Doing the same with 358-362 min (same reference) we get 3.96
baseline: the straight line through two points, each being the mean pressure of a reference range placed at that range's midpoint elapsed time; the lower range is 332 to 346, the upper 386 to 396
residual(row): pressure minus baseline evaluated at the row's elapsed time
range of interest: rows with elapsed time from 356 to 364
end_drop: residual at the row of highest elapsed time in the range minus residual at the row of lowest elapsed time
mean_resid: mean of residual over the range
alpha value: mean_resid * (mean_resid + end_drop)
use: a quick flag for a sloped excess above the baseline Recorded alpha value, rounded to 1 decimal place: 0.0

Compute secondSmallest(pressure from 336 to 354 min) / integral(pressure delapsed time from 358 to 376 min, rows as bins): 0.0526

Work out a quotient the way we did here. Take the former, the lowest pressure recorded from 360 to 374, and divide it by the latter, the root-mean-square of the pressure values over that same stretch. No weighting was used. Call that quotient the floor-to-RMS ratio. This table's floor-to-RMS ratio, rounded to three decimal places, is 0.976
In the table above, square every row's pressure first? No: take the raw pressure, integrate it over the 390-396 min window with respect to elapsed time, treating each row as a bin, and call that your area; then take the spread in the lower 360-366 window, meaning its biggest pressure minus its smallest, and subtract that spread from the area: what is 119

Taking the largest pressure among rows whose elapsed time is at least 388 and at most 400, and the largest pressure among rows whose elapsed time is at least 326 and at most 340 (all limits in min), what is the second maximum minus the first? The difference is -2.0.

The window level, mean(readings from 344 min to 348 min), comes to 18.9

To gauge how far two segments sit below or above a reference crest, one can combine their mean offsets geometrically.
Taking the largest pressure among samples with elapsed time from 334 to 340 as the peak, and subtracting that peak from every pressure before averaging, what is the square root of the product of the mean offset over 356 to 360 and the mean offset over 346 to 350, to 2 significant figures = 0.46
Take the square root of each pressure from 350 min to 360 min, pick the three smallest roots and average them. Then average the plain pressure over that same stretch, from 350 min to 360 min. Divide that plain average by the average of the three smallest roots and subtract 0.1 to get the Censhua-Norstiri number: 4.33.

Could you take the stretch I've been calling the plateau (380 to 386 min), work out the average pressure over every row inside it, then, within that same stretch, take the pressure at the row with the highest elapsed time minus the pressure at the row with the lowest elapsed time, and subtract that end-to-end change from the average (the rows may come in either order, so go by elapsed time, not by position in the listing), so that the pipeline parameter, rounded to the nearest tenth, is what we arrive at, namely 21.4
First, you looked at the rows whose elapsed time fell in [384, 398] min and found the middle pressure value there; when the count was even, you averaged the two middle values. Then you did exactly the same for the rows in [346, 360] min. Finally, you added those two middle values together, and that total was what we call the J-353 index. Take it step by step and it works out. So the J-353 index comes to 39.4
